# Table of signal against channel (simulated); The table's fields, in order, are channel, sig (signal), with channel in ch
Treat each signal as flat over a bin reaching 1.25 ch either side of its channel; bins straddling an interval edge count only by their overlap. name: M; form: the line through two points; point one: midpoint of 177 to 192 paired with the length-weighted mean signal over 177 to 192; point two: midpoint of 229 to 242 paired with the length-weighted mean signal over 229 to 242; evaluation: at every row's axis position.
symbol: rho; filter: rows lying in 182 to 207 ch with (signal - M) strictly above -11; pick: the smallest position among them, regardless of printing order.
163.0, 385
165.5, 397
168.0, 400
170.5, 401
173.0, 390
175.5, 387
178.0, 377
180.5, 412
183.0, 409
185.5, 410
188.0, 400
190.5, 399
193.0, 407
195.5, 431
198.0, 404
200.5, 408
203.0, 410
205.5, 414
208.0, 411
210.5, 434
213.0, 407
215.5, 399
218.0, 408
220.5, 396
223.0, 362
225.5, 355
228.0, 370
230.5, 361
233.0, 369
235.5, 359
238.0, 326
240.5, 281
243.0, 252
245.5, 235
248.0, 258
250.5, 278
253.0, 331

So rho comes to 183.0 ch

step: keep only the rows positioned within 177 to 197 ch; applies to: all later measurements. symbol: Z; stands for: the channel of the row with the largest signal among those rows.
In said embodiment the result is 195.5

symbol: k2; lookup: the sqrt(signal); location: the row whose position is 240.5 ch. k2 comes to 16.8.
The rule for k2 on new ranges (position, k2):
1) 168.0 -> 20.0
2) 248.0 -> 16.1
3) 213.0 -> 20.2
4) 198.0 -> 20.1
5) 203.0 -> 20.2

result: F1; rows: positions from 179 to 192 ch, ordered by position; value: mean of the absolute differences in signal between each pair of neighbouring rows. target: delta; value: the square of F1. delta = 14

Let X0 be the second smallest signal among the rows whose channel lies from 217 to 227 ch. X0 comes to 362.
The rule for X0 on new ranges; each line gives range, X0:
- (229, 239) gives 359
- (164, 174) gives 397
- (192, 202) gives 407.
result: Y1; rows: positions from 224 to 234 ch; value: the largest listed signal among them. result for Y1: 370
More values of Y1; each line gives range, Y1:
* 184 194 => 410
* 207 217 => 434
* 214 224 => 408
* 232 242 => 369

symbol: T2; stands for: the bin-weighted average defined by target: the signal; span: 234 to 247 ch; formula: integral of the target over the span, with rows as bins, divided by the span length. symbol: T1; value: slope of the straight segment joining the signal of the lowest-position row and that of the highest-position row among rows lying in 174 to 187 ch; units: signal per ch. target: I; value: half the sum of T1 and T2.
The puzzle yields 147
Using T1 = 2.3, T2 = 291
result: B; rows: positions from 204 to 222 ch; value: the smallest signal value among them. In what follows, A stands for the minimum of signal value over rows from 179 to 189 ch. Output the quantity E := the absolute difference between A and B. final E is 4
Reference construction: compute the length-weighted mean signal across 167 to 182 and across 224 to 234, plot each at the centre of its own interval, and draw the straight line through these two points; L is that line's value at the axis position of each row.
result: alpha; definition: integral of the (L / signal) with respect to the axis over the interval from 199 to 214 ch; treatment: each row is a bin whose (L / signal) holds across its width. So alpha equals 13.65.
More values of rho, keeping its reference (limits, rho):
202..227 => 203.0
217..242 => 218.0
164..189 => 180.5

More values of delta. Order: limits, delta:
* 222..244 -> 380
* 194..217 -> 150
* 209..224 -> 324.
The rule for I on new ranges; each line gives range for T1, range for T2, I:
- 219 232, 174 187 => 198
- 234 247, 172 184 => 191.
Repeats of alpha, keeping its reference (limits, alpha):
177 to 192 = 14.54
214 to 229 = 14.47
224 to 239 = 15.23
